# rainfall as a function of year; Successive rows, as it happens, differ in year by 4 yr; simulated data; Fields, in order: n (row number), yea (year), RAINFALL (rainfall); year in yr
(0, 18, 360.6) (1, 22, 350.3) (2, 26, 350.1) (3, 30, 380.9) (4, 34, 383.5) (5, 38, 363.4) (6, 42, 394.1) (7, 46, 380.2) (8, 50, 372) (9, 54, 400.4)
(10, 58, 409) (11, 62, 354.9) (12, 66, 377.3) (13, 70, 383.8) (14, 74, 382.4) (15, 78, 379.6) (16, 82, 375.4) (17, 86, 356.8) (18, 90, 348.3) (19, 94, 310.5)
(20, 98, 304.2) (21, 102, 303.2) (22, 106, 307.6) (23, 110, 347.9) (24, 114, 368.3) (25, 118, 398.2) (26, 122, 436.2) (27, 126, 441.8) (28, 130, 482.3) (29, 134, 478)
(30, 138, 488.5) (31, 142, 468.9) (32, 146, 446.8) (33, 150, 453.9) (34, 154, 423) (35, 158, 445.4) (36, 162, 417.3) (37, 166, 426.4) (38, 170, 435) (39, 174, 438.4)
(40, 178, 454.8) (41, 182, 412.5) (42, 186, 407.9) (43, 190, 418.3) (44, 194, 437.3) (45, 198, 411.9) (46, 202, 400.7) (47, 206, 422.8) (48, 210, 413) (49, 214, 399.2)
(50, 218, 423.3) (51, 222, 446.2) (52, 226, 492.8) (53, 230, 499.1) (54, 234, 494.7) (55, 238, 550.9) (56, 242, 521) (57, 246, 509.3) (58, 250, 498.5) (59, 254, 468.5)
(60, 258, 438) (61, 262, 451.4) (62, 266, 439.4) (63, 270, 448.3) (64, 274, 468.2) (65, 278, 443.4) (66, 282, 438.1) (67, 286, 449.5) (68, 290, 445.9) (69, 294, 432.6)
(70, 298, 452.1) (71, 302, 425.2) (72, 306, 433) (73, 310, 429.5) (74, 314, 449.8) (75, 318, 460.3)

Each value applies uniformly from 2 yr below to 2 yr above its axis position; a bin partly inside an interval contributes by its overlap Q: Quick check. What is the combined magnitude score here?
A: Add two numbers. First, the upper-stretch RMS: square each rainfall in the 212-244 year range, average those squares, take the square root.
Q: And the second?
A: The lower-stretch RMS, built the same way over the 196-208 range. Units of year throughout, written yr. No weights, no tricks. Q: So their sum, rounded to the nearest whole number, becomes 893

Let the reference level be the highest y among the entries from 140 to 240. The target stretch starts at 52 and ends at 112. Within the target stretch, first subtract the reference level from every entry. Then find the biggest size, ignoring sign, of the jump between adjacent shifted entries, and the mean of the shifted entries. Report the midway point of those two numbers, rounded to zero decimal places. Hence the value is -70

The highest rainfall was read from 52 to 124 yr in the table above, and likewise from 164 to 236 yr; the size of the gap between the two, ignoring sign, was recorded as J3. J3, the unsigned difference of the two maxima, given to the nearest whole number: 63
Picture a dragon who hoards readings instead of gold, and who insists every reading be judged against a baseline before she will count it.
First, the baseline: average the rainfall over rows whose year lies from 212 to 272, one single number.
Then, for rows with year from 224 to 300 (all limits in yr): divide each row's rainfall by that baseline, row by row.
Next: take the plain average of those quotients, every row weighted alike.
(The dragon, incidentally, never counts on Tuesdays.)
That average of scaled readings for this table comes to 1.00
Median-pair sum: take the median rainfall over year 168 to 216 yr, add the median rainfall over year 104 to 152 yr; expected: 860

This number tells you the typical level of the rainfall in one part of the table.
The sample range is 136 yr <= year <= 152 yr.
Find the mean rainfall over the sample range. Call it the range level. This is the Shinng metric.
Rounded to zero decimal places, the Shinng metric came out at 465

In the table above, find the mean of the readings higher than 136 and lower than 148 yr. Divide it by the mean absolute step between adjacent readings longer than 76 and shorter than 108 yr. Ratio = 40.6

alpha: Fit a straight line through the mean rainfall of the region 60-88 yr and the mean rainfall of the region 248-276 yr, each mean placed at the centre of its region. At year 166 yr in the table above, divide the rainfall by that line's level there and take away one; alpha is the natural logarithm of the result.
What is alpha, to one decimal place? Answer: -3.6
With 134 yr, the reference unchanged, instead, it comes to -1.6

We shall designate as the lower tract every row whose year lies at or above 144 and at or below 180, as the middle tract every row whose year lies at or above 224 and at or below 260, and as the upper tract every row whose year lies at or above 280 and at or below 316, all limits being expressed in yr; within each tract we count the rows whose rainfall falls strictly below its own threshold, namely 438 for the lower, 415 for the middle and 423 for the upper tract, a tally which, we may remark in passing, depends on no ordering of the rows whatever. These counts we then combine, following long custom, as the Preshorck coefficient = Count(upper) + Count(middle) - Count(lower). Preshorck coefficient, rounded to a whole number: -4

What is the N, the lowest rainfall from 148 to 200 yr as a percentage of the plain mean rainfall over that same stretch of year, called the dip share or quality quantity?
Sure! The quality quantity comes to 95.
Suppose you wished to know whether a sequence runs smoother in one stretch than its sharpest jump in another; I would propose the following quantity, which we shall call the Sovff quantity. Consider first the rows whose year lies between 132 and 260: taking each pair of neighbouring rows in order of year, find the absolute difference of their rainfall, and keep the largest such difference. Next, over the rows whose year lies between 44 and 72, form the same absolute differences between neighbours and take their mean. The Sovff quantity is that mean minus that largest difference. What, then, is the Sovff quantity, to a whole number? -35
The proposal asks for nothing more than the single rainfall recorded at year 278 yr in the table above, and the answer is 443.4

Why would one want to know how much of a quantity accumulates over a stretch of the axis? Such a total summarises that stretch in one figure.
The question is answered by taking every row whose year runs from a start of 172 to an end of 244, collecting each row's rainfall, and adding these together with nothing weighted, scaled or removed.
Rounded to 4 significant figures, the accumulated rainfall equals 8045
